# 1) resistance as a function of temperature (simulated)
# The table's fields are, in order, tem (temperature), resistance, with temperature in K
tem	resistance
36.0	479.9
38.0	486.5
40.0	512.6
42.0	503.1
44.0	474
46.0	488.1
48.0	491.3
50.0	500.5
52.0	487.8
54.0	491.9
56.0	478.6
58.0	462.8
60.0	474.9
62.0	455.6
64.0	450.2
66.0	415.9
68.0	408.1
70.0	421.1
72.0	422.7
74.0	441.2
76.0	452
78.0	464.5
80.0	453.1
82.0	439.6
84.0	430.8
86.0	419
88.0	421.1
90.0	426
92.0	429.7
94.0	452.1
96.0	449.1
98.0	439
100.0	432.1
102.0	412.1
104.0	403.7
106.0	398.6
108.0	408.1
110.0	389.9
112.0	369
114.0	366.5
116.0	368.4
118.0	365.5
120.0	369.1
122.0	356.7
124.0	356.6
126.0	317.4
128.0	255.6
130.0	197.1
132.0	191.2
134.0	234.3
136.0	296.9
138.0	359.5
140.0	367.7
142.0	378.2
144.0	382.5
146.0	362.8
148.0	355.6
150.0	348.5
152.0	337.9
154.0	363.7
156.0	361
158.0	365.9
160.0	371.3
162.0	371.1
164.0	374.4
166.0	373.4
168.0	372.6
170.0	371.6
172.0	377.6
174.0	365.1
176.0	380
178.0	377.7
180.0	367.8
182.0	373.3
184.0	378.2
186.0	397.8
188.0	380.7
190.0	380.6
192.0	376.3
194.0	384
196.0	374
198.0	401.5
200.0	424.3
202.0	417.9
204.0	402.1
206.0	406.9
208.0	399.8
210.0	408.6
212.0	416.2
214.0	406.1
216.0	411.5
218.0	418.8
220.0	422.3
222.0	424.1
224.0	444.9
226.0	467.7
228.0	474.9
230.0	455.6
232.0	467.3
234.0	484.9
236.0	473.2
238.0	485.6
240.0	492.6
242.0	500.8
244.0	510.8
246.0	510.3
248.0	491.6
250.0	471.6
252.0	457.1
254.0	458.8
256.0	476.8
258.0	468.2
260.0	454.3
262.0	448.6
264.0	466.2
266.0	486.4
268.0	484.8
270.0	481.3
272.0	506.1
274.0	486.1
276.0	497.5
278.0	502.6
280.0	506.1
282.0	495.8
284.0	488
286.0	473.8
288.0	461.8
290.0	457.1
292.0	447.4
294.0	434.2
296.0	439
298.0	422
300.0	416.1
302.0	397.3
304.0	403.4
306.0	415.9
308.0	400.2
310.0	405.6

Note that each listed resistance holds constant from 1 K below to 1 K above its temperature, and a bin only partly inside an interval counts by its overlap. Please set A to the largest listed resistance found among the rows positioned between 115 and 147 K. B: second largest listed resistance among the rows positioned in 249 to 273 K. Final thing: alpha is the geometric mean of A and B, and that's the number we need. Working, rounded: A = 382.5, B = 486.4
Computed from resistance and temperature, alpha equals 431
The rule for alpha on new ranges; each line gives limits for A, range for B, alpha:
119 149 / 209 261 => 442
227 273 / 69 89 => 481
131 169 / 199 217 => 400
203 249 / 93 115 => 479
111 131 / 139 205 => 393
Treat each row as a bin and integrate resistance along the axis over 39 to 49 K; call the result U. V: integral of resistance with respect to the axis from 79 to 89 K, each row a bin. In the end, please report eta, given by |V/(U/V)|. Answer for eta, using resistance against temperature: 3792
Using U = 4938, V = 4327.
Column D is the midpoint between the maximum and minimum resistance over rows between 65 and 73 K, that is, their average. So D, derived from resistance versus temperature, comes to 415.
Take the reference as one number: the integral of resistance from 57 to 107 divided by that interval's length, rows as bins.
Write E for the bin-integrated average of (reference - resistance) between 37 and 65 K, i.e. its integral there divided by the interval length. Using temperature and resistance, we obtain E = -48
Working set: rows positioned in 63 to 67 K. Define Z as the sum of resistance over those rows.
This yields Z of 866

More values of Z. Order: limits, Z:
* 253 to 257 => 936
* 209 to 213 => 825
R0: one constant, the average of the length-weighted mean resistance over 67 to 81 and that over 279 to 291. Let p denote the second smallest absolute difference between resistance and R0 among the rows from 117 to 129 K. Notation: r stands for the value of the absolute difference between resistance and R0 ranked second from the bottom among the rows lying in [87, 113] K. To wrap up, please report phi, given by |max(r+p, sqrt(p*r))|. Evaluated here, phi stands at 103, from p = 93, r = 10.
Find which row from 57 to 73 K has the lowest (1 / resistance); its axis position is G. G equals 60.0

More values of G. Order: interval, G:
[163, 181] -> 176.0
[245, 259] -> 246.0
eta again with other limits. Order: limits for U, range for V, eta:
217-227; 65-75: 4085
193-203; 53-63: 5583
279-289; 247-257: 4577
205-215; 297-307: 4144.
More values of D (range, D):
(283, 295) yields 461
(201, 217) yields 409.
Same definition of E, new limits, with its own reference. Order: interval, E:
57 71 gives -6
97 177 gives 78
